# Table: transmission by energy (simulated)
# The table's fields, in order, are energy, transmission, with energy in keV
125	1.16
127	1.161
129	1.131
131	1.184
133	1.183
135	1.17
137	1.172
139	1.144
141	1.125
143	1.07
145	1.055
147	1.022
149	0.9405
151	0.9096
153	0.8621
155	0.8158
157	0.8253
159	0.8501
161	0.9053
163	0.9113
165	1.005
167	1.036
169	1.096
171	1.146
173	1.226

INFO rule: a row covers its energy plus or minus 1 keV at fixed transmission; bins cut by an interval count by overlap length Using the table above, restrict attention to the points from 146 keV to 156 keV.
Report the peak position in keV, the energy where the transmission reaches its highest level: 147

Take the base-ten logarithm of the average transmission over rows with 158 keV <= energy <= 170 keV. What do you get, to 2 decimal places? -0.01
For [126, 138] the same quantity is 0.07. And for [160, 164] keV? -0.04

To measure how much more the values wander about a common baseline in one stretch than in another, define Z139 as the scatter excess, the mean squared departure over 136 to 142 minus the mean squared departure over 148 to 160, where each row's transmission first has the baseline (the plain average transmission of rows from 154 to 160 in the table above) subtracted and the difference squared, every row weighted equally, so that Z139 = 0.10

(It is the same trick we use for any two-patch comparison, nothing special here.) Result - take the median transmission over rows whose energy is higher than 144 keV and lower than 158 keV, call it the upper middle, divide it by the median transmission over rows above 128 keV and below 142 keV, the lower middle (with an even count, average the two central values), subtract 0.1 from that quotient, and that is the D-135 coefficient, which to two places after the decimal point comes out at 0.68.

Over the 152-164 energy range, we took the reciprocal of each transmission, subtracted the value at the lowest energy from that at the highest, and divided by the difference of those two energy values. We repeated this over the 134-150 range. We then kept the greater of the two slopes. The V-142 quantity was 0.015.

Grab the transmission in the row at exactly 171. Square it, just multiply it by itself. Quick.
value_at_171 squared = 1.3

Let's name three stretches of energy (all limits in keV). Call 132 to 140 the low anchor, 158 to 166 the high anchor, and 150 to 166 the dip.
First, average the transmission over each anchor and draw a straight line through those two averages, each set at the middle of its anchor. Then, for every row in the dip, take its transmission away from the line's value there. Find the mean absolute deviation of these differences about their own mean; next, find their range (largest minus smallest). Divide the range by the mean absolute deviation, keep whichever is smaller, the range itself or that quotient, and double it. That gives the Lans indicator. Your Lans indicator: 0.6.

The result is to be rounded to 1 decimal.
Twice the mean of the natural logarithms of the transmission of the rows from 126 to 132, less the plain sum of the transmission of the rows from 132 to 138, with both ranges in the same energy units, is -3.2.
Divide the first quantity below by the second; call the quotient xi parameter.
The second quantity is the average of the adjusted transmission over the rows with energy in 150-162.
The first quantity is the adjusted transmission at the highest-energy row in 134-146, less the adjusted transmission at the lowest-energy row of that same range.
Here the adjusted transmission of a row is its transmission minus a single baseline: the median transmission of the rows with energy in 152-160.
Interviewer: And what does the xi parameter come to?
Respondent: -4.9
